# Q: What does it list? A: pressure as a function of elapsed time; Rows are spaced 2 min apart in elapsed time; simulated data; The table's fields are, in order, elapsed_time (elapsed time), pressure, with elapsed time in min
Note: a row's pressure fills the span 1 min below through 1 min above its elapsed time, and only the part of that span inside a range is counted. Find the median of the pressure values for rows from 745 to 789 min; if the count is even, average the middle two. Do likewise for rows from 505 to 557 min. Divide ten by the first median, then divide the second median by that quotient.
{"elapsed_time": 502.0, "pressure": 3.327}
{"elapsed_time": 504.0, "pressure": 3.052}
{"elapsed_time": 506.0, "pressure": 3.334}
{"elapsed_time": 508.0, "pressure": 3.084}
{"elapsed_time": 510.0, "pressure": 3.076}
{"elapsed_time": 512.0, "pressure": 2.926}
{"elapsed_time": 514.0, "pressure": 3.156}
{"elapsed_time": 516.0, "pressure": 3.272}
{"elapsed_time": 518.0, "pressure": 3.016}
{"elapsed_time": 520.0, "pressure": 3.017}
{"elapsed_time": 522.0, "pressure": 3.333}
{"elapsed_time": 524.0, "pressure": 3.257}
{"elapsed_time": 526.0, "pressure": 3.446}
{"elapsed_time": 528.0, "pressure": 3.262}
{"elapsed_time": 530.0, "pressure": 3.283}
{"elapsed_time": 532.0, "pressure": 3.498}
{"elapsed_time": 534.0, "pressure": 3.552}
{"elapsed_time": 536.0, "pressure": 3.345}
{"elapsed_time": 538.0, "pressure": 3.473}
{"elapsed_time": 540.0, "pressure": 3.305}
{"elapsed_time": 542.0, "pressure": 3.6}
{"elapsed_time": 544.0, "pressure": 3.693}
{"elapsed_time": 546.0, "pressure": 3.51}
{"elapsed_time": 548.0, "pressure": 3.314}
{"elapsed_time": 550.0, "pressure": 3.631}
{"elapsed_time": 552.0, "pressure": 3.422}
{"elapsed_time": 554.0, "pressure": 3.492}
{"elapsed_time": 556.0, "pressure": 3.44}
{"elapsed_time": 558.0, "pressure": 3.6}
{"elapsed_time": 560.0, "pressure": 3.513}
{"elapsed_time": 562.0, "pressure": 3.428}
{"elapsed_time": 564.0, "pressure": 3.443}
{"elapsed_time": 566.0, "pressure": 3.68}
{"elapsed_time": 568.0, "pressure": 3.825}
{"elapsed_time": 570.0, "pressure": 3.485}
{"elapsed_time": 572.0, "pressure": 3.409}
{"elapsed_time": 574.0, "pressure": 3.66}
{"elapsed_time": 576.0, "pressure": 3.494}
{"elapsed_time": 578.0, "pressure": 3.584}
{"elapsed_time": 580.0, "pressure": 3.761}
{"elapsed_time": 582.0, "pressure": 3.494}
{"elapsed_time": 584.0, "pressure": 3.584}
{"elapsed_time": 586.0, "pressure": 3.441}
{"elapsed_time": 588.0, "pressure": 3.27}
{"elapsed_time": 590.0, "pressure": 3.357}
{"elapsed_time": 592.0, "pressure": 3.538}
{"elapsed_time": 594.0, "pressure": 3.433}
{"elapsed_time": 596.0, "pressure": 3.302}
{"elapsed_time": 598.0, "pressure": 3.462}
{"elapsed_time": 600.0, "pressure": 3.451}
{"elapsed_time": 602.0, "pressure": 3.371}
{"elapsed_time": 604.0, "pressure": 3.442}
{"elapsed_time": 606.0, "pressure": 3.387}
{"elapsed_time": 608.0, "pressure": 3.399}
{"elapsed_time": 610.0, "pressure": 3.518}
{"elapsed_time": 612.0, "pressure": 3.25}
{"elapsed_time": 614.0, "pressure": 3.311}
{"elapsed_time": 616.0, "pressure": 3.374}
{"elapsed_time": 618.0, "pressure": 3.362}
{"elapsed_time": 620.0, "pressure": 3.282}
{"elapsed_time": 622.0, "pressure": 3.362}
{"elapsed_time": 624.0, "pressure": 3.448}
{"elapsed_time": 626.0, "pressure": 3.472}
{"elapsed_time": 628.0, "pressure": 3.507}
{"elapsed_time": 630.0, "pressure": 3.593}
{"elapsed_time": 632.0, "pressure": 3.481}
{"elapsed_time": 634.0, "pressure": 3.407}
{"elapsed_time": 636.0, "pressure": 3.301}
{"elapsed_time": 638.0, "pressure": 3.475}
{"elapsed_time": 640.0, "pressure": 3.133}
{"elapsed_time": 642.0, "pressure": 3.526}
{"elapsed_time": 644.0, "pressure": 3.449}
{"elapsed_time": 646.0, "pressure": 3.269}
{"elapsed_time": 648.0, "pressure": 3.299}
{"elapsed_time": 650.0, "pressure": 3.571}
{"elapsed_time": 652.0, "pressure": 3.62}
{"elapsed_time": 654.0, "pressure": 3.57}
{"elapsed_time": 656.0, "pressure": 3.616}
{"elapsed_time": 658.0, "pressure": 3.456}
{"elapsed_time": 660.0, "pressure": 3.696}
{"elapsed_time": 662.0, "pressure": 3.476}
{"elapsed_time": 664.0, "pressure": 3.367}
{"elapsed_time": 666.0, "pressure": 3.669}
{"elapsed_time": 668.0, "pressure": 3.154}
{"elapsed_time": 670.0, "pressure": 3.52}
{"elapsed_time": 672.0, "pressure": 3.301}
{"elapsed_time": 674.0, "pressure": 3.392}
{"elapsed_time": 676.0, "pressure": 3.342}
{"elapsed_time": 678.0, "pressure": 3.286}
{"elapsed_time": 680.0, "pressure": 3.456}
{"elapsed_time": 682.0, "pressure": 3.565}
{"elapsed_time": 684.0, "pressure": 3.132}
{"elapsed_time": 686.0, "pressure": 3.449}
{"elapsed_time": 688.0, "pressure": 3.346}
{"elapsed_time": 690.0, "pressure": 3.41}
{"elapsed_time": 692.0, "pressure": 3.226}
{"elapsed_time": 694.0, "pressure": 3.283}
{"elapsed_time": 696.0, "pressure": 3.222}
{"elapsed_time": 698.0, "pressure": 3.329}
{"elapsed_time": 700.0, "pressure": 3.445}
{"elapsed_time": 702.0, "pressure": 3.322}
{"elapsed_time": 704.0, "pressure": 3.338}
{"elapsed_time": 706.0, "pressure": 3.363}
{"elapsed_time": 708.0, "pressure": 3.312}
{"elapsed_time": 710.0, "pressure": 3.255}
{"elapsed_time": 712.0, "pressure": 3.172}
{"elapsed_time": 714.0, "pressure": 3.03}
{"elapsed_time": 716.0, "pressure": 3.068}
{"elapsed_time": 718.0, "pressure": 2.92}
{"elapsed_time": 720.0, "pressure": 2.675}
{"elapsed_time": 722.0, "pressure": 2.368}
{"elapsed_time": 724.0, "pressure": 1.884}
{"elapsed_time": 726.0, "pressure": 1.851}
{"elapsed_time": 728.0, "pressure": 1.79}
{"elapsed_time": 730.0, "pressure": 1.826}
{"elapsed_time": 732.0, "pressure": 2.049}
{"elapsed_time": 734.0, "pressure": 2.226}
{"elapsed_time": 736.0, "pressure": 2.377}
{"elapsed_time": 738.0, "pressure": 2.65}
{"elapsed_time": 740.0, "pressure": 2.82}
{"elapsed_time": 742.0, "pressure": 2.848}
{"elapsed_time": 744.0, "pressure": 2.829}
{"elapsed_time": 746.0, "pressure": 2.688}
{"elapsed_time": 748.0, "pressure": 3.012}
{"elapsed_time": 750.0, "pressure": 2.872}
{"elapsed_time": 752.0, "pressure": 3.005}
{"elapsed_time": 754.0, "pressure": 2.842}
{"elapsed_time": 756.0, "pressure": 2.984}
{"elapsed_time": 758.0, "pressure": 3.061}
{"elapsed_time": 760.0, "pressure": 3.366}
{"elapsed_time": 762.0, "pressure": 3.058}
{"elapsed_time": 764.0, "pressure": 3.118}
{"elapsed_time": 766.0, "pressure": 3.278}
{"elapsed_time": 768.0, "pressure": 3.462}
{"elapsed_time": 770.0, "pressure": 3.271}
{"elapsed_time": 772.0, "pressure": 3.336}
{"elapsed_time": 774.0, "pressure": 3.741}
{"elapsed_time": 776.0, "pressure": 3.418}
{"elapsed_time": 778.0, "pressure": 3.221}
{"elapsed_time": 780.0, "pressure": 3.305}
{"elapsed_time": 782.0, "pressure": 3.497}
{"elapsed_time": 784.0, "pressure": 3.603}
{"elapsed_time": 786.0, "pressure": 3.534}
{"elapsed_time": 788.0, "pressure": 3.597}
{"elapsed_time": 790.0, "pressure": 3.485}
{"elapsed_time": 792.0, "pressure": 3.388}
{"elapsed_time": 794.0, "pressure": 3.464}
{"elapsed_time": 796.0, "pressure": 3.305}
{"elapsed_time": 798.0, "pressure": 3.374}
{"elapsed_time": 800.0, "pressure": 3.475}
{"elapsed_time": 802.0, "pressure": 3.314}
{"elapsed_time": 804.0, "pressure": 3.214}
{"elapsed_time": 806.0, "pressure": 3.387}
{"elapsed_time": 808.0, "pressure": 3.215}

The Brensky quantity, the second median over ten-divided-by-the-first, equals 1.09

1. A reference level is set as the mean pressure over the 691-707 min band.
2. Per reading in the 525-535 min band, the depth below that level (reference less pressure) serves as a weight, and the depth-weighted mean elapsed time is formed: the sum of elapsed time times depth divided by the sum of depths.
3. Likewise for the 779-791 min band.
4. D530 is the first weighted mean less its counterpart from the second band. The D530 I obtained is -254.1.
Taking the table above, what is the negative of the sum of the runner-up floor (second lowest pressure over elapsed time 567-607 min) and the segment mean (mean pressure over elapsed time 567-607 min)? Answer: -6.8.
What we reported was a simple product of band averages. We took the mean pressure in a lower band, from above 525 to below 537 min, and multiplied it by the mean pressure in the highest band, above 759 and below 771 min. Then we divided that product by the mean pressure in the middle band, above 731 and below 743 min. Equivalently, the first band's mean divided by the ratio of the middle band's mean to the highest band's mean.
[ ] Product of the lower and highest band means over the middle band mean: 4.4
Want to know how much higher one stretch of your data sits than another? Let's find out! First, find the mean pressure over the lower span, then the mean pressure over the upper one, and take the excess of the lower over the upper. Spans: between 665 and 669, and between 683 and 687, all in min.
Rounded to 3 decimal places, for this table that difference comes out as 0.121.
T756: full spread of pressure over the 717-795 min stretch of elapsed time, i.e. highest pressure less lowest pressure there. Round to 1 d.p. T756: 2.0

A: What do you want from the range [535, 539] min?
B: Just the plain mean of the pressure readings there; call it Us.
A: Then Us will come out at 3.41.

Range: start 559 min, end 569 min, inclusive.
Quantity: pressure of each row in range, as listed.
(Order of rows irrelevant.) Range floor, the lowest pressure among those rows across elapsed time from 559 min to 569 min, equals 3.428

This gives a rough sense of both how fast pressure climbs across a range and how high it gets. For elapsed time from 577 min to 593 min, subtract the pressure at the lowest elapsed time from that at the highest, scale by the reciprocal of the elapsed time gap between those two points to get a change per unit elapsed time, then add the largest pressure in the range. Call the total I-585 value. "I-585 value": 3.76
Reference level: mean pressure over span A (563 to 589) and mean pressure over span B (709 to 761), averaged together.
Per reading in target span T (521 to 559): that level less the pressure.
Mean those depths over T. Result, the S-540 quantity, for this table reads -0.33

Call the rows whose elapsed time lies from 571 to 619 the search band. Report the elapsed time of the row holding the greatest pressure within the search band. 580.0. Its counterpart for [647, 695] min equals 660.0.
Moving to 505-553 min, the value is 544.0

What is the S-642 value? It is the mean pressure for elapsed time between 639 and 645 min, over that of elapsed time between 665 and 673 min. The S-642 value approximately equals 0.99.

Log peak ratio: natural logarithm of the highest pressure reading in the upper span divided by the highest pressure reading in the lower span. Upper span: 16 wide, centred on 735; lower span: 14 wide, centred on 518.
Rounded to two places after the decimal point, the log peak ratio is -0.16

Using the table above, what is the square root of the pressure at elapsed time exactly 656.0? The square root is 1.90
